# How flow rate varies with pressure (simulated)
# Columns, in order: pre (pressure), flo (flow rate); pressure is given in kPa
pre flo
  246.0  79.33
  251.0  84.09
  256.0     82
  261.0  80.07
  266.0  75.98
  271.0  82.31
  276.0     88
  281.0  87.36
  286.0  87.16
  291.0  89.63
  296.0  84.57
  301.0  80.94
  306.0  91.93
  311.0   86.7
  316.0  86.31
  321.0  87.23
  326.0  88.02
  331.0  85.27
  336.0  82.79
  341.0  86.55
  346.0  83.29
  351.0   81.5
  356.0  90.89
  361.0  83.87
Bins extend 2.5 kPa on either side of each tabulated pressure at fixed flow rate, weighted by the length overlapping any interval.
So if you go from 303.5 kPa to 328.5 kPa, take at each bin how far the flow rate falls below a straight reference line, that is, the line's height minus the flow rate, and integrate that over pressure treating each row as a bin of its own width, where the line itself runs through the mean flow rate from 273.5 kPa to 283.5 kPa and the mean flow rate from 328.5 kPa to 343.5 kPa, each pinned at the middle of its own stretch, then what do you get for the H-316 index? -55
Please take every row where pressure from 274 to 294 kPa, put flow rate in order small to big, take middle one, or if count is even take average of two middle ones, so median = 87.7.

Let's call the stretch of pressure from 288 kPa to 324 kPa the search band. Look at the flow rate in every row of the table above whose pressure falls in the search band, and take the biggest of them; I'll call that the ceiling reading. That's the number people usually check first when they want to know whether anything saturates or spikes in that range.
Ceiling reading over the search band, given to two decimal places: 91.93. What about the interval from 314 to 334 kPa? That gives 88.02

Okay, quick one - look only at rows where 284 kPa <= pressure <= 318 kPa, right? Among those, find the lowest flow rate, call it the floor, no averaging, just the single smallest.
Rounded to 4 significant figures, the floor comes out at 80.94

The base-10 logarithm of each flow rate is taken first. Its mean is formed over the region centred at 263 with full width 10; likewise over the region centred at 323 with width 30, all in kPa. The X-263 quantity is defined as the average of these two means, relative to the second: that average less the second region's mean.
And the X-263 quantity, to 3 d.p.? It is -0.021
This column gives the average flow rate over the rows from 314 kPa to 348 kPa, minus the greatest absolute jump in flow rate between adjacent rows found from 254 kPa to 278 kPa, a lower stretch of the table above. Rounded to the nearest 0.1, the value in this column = 79.3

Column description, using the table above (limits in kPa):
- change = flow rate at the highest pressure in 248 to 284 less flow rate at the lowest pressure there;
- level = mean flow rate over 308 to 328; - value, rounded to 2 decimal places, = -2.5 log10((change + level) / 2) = -4.14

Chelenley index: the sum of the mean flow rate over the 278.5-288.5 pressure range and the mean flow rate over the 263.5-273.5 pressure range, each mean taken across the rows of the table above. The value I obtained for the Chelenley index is 166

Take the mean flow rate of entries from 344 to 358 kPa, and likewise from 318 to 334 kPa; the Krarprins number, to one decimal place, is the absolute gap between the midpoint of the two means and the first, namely 0.8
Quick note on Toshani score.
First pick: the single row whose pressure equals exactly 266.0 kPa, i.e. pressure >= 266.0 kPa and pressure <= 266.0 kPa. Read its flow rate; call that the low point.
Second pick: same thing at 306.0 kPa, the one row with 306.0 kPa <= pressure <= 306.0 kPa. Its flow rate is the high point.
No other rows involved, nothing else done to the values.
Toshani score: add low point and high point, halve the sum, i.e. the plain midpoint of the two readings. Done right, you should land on 84.0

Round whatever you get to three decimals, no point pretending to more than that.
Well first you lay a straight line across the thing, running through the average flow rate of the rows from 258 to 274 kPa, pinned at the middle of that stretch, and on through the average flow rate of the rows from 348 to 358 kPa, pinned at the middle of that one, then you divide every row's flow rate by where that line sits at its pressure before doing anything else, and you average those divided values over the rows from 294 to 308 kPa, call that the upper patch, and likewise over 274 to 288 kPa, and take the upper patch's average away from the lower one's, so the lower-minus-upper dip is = 0.041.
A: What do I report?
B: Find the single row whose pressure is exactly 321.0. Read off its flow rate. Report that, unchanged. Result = 87.23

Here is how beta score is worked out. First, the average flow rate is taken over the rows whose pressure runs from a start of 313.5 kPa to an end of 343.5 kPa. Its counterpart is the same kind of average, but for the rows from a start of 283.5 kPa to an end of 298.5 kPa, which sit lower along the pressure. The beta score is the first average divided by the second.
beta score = 0.99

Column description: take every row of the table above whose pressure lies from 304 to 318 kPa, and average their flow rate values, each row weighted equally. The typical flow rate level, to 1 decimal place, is 88.3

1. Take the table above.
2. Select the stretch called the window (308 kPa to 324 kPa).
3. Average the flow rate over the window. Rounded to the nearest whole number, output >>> 87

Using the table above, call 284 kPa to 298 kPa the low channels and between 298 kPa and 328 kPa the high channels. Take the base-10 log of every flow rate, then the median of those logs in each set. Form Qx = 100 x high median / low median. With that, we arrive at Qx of 100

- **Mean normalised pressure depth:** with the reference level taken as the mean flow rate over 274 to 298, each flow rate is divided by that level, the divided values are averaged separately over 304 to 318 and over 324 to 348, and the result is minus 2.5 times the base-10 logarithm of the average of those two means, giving 0.01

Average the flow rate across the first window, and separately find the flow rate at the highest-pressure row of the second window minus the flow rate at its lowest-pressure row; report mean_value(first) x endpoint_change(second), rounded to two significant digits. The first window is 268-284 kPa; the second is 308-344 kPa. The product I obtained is -13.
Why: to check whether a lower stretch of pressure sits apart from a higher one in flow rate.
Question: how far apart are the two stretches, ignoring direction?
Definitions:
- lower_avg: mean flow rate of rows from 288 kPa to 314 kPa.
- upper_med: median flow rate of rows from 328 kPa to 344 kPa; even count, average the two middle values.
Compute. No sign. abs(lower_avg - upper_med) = 1.5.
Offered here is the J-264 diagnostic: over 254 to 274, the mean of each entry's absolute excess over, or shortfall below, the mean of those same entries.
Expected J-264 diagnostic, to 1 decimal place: 2.1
